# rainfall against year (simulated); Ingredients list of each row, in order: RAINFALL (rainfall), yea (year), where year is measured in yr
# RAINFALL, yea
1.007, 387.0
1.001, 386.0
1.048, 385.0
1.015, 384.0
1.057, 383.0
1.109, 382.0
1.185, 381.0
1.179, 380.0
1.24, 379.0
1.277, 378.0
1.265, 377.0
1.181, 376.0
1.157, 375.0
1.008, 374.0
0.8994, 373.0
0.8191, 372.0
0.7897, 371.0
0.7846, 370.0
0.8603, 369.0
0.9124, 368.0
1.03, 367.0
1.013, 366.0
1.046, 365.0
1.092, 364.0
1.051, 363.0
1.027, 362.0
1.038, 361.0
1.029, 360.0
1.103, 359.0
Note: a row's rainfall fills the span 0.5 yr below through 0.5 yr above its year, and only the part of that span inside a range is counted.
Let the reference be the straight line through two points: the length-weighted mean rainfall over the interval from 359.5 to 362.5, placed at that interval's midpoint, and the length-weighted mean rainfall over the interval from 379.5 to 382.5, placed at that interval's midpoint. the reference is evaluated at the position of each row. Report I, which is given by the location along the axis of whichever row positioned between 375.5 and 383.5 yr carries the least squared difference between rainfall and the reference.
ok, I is 381.0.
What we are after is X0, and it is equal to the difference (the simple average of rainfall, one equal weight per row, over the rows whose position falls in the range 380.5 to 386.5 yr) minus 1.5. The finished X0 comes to -0.43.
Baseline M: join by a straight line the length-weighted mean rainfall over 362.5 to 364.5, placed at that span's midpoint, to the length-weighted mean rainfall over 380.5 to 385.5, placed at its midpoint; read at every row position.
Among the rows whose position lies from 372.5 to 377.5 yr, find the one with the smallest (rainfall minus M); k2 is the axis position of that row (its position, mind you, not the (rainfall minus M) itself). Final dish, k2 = 373.0 yr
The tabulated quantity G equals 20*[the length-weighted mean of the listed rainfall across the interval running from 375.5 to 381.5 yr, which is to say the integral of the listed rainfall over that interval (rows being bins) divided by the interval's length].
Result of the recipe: 24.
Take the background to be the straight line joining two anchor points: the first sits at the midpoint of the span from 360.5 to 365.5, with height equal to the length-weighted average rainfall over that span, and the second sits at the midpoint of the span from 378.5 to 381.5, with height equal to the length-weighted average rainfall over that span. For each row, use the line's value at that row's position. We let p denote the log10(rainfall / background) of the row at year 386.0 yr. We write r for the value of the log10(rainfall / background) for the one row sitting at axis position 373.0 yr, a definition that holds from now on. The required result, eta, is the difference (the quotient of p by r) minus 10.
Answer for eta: -9.0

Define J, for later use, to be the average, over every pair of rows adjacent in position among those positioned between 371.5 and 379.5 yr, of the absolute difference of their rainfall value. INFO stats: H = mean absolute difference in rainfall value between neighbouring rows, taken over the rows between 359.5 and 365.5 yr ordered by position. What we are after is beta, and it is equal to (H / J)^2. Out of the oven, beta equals 0.1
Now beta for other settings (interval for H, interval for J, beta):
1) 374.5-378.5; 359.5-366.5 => 2.1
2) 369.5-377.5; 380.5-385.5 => 1.8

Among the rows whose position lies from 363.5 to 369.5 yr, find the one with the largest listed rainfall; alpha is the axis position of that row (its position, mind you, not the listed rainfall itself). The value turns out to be 364.0 yr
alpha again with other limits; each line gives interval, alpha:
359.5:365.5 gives 364.0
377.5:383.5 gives 378.0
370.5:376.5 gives 376.0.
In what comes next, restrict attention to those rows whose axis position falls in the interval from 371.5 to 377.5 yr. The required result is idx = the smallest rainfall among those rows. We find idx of 0.8191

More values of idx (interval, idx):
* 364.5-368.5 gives 0.9124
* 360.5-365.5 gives 1.027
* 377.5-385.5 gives 1.015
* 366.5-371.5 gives 0.7846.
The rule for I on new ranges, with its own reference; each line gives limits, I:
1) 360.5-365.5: 361.0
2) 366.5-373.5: 367.0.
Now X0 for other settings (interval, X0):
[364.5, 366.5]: -0.47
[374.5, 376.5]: -0.33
